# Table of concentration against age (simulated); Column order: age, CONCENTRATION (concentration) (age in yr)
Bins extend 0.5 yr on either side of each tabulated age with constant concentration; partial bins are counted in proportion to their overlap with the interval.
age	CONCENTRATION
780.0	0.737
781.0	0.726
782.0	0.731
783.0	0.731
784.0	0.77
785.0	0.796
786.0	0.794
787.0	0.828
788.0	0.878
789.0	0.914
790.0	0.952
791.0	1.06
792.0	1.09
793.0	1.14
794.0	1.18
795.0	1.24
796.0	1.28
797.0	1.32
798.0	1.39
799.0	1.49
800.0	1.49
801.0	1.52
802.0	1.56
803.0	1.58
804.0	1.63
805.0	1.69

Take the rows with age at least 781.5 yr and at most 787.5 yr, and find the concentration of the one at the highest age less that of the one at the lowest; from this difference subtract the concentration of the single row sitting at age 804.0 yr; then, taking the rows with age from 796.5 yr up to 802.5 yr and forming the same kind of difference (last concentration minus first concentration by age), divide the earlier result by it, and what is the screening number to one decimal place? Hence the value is -6.4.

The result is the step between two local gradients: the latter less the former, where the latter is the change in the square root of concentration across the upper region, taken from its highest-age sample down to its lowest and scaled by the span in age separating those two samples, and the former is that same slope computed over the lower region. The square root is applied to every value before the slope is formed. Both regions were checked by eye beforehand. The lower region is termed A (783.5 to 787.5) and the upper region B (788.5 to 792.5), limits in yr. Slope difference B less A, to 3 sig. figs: 0.0185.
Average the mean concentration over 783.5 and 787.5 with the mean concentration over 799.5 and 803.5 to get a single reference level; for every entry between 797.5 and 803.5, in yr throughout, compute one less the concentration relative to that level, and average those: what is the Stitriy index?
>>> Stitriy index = -0.29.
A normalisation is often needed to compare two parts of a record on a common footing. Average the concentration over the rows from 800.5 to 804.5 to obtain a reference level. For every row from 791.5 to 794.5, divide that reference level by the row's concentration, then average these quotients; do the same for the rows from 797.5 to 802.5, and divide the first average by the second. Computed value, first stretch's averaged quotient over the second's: 1.31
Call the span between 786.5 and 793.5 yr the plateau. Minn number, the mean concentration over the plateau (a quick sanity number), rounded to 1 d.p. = 1.0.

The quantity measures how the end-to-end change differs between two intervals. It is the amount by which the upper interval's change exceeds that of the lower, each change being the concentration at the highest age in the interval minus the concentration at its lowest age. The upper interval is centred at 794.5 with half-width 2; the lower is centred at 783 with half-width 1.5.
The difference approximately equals 0.10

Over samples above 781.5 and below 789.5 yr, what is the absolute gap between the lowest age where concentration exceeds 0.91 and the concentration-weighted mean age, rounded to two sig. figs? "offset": 3.3 yr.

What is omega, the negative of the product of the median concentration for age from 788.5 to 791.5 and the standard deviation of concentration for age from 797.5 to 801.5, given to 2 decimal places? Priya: -0.05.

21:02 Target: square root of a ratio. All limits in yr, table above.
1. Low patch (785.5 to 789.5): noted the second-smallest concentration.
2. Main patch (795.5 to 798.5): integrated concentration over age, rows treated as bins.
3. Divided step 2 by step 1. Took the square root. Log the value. 2.2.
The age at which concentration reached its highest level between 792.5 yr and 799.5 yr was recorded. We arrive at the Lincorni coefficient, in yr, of 799.0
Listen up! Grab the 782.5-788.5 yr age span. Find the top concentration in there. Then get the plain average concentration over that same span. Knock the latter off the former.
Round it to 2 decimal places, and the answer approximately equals 0.08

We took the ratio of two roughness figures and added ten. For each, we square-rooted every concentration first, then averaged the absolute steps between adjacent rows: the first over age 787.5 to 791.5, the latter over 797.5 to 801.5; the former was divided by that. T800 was 11.7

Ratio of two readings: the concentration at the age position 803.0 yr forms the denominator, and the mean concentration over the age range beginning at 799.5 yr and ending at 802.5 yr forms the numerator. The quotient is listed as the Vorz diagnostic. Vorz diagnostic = 1.0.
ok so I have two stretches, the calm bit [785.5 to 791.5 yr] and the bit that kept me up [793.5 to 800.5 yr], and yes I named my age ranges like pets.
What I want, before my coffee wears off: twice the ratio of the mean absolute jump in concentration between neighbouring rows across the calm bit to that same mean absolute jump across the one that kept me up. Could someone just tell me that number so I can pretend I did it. 2.1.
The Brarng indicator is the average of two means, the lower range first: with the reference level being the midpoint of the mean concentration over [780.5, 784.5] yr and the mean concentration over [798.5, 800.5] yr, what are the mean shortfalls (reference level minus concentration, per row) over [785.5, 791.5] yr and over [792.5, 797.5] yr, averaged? 0.05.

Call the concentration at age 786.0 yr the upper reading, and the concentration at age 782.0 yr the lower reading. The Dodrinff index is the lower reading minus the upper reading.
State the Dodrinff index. -0.06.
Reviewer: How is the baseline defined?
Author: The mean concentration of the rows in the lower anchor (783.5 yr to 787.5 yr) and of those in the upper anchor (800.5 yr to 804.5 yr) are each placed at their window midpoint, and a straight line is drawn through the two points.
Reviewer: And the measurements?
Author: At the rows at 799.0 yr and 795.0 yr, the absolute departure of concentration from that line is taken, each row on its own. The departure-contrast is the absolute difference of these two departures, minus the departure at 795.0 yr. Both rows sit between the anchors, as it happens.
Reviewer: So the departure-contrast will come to 0.058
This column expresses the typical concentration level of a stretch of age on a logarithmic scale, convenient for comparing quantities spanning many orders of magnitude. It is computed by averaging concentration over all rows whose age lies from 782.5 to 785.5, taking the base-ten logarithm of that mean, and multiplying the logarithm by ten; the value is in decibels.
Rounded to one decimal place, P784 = -1.2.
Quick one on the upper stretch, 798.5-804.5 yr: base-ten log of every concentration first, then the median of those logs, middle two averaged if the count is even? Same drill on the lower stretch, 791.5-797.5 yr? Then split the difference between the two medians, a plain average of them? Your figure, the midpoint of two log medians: 0.14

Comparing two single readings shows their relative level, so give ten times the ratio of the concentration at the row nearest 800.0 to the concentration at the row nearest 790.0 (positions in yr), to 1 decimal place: 15.7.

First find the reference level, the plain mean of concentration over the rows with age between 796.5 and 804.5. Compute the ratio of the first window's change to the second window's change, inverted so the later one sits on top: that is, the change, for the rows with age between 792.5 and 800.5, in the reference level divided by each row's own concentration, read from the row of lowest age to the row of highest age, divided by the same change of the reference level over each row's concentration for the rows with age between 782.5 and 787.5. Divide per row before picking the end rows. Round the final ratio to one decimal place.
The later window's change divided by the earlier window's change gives 1.3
